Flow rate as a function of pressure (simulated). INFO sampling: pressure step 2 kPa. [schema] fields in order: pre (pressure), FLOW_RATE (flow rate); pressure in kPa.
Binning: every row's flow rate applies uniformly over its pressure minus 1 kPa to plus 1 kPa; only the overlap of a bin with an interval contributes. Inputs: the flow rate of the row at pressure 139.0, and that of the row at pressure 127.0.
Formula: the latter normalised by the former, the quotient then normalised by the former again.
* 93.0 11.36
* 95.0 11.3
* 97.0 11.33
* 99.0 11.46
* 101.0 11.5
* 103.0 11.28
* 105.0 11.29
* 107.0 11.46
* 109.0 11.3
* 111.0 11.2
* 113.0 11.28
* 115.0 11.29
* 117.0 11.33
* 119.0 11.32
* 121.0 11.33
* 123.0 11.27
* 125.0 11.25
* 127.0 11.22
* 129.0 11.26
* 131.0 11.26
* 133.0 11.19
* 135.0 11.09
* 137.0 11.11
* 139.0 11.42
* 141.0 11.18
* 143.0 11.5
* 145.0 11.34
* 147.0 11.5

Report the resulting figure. 0.0860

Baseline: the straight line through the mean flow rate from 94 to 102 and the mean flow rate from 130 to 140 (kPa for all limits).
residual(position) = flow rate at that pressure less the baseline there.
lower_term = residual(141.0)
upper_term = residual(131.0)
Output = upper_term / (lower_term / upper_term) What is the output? -0.16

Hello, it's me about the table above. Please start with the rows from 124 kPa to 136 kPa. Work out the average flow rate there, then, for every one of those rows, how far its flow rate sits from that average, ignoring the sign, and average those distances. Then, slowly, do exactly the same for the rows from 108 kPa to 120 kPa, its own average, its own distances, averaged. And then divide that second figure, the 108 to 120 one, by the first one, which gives 0.7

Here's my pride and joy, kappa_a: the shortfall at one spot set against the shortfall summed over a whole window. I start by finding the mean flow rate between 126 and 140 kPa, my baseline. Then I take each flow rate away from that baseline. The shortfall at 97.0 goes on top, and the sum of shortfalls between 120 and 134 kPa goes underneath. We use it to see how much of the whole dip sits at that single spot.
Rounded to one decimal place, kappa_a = 0.5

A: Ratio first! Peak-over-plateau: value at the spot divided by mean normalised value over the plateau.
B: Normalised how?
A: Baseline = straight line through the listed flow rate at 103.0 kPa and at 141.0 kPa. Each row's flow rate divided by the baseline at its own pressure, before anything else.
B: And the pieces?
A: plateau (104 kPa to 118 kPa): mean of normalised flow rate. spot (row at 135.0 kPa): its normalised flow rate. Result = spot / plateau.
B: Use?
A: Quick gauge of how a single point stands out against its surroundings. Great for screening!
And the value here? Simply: 0.99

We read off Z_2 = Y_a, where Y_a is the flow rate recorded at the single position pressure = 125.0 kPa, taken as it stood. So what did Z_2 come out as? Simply 11.25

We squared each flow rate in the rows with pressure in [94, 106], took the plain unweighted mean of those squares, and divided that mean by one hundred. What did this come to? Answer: 1.29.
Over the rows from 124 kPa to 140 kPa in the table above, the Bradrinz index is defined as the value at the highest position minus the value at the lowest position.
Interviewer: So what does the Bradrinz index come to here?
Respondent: 0.17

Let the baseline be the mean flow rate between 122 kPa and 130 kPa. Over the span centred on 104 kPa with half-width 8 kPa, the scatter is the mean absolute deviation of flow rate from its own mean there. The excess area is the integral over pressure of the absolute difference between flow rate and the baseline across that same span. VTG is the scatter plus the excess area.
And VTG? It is 1.9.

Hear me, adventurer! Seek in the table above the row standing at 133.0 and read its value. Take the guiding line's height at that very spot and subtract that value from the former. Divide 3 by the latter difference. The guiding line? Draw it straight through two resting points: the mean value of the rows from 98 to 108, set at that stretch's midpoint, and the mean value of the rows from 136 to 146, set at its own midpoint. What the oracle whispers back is 22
